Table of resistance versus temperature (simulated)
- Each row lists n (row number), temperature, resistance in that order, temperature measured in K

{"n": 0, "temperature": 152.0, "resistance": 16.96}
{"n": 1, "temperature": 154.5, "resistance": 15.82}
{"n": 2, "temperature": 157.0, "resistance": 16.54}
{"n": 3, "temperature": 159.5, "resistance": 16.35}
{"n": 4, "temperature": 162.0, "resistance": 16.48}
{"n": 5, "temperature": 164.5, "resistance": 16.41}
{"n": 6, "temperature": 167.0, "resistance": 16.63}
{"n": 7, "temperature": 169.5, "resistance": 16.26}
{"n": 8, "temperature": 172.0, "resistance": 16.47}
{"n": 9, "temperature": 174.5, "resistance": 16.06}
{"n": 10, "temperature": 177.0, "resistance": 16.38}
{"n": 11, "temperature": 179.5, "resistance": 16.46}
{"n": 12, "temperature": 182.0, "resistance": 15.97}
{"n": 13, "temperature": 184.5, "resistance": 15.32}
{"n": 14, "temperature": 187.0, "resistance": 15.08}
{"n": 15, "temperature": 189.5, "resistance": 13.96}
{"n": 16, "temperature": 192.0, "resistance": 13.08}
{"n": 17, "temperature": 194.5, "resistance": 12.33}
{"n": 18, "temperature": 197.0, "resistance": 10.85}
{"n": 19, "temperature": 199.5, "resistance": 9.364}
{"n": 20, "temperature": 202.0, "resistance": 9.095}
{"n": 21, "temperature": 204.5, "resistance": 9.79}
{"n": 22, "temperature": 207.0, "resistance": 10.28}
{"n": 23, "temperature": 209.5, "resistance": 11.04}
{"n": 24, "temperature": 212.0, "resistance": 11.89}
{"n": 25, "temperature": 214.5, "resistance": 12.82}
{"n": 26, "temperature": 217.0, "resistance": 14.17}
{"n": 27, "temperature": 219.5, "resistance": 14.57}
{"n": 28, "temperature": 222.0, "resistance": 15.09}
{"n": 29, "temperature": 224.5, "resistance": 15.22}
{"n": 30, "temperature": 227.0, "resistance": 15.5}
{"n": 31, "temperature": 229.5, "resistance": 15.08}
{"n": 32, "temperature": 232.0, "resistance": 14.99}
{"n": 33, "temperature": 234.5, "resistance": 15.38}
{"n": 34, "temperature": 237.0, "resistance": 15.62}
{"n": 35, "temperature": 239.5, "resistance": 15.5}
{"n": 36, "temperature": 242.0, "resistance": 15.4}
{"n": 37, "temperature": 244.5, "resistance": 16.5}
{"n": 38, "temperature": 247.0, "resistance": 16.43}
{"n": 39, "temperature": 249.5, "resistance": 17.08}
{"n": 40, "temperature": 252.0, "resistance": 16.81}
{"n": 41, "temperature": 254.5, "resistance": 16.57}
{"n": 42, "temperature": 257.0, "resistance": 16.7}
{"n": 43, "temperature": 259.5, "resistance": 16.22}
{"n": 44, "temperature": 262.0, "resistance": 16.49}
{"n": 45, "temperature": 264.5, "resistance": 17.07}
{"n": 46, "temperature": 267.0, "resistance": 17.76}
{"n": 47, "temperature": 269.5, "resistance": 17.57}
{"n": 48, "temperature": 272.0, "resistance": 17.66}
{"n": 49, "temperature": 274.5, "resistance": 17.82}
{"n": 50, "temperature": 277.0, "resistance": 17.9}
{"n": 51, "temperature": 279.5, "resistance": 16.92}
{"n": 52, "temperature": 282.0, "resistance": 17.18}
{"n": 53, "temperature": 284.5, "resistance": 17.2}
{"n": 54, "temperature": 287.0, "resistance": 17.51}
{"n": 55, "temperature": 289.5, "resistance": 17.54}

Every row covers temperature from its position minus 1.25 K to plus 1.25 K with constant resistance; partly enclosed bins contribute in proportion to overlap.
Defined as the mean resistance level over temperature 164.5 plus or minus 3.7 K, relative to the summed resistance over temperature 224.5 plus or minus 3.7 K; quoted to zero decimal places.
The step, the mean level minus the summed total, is -29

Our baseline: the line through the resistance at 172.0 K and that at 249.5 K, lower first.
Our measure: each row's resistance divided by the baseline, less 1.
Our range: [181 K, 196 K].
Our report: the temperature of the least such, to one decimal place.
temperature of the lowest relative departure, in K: 194.5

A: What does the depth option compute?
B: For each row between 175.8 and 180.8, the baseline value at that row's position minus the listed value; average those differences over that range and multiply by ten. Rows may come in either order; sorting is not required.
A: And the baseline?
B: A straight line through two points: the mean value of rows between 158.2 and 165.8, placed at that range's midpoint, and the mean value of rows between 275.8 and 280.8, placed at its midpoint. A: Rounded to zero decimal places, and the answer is 1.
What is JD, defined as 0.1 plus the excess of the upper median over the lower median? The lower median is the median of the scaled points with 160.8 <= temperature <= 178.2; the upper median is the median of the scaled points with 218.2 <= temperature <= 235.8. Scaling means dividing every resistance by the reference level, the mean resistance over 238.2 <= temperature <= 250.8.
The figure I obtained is 0.0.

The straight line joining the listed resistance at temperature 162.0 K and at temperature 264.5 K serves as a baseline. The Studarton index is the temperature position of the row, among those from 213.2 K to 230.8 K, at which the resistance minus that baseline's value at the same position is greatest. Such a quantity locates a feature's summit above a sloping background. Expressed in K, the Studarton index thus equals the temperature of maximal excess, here 227.0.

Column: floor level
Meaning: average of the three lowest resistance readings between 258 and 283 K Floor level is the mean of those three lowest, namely 16.5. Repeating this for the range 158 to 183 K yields 16.1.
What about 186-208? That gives 9.4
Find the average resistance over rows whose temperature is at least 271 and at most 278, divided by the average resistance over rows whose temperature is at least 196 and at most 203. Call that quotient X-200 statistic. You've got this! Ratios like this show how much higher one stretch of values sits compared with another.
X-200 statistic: 1.82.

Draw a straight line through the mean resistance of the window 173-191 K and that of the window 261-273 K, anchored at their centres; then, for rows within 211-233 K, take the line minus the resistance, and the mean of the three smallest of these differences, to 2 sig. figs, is 1.2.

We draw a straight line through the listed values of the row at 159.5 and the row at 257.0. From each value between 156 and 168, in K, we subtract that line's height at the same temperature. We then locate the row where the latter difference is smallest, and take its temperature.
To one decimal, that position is 159.5 K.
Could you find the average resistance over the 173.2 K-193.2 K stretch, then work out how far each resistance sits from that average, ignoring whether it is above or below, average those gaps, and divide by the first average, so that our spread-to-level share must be 0.061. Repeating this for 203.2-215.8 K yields 0.085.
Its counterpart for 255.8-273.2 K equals 0.030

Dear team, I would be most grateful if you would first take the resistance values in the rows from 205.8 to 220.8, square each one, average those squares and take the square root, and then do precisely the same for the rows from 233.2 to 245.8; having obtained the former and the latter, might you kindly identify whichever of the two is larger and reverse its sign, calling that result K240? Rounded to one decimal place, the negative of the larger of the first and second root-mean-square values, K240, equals -15.7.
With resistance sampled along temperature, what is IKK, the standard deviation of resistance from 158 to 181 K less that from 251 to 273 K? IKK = -0.4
